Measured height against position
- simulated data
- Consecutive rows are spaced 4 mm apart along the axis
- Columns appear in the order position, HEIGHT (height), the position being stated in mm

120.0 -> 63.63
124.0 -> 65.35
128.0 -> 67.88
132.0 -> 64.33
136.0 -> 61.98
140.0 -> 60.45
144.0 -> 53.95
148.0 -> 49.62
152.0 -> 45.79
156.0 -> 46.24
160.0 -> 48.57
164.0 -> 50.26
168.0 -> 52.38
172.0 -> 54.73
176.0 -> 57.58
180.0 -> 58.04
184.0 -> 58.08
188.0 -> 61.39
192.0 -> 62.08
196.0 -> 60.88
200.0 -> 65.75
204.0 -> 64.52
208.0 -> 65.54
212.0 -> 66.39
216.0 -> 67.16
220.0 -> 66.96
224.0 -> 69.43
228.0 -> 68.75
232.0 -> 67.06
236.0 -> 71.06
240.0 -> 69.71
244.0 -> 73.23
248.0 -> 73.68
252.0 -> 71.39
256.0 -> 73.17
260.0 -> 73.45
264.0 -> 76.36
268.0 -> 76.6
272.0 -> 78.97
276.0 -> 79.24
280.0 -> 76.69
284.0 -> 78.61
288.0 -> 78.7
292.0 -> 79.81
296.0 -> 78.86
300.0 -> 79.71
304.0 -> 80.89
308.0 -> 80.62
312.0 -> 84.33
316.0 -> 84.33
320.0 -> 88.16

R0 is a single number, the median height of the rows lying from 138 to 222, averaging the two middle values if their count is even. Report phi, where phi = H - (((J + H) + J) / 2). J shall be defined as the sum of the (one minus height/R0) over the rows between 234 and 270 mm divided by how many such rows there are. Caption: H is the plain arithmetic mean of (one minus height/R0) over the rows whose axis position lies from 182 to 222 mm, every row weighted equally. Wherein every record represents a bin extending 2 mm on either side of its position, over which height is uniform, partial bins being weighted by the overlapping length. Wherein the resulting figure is 0.210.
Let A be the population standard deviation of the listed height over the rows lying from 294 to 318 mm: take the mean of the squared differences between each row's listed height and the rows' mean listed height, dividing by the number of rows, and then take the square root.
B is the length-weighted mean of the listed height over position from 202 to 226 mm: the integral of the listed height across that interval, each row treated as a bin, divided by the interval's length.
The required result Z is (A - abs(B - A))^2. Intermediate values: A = 2.1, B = 67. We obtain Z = 3894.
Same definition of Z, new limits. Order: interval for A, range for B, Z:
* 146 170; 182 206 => 3312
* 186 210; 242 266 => 4843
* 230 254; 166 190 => 2767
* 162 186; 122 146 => 3169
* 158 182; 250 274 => 4614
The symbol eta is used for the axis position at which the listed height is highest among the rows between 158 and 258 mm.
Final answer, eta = 248.0 mm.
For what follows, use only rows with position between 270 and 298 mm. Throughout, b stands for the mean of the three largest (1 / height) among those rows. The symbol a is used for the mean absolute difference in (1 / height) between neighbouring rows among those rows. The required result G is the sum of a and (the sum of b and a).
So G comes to 0.0132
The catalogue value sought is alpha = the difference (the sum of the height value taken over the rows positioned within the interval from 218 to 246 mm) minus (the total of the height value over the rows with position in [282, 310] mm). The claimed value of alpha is -71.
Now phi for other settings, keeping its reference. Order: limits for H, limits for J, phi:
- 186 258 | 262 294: 0.262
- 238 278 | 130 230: -0.122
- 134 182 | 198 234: 0.192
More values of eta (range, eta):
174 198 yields 192.0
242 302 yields 292.0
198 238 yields 236.0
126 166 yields 128.0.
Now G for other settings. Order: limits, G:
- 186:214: 0.0171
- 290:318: 0.0129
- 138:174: 0.0236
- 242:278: 0.0143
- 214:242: 0.0156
